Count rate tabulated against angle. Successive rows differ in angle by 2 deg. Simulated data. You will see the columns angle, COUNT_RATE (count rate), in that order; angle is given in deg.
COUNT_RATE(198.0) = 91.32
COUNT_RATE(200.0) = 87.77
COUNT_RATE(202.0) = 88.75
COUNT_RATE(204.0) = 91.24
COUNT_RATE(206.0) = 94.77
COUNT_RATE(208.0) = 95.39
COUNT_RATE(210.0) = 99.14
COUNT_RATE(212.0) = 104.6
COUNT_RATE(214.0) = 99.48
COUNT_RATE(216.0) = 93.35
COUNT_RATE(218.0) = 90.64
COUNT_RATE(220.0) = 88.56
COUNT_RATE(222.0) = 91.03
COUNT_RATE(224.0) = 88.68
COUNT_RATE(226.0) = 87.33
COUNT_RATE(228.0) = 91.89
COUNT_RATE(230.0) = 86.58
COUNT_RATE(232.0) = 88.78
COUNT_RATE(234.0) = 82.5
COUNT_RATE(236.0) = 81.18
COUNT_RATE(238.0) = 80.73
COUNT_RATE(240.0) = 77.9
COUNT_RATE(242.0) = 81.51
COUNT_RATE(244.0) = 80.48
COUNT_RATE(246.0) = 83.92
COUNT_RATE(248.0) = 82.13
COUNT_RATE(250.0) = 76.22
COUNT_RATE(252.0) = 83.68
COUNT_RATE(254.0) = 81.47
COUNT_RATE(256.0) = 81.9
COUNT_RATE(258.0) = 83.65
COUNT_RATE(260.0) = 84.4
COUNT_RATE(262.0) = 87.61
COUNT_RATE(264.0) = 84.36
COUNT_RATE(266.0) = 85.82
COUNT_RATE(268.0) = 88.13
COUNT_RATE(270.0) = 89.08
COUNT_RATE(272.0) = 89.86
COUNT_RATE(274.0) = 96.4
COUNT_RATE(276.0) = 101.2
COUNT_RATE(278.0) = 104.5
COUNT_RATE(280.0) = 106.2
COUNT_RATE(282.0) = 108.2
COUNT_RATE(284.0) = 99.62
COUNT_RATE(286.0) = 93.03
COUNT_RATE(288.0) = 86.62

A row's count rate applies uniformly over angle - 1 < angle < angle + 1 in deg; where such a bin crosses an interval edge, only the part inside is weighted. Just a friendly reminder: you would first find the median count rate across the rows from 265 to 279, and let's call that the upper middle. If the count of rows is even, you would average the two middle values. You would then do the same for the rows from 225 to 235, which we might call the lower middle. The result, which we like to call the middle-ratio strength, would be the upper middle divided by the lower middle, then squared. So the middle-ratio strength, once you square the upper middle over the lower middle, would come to 1.06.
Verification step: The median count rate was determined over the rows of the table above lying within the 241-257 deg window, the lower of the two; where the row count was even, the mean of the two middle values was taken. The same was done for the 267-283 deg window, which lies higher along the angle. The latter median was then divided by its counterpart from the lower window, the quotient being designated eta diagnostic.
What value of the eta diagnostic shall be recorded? 1.21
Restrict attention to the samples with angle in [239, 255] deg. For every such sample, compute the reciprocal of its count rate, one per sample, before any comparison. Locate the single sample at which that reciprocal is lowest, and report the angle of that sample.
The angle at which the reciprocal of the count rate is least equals 246.0 deg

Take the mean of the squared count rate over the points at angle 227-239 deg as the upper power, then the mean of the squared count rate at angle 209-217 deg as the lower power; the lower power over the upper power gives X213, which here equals 1.4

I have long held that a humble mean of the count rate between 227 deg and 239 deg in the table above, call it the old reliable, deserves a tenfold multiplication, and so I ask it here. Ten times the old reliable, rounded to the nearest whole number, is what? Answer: 853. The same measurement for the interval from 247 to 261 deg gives 819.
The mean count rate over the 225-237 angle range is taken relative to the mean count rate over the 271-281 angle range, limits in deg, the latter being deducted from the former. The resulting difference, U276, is -13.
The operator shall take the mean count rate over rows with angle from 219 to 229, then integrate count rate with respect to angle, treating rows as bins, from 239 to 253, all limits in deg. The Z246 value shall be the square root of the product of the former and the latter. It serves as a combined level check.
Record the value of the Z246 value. 318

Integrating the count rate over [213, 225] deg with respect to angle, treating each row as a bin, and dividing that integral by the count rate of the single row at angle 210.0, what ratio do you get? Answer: 11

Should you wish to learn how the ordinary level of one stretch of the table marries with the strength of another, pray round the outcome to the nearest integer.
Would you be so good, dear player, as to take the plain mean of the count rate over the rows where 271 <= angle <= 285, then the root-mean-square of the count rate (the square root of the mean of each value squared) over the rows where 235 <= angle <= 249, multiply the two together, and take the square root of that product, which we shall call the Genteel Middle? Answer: 90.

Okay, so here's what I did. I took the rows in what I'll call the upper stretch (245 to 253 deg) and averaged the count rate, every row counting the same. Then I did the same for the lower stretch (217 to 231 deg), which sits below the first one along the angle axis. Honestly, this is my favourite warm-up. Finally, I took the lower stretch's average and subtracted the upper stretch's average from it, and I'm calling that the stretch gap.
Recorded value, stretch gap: 7.8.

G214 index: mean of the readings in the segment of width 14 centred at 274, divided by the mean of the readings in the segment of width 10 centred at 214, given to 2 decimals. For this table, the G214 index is 0.99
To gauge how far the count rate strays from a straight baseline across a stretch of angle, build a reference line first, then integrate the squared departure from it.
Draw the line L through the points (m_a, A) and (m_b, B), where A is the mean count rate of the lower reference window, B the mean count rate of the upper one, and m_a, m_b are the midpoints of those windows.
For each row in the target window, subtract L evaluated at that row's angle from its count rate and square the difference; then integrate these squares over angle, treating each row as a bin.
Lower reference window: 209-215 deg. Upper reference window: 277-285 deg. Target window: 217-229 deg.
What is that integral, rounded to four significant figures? 1745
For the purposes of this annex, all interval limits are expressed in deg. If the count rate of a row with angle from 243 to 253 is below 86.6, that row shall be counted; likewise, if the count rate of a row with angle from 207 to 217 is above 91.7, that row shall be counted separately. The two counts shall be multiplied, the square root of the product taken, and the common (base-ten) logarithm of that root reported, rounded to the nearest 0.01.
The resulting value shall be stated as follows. 0.70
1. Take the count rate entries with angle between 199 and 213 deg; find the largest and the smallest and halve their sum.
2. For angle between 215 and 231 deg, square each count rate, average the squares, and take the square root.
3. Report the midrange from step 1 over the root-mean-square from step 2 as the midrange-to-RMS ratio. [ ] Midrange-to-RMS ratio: 1.07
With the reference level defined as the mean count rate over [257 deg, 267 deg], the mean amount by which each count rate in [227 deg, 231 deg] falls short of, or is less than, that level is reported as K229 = -4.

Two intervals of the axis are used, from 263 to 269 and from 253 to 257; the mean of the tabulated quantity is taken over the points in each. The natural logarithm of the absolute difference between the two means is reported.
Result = 1.49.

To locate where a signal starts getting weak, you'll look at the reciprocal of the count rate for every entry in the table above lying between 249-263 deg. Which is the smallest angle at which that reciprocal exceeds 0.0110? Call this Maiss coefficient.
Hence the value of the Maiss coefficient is 250.0 deg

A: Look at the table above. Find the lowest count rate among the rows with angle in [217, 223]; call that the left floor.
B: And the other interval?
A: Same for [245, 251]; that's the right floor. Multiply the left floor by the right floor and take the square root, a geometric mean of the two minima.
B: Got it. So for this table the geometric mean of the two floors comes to 82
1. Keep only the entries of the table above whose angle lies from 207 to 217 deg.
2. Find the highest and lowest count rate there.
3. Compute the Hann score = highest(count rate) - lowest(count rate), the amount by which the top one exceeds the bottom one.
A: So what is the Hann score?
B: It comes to 11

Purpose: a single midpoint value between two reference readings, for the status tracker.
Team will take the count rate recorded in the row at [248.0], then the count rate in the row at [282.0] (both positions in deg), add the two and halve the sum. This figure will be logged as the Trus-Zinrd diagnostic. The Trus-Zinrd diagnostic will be 95.2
